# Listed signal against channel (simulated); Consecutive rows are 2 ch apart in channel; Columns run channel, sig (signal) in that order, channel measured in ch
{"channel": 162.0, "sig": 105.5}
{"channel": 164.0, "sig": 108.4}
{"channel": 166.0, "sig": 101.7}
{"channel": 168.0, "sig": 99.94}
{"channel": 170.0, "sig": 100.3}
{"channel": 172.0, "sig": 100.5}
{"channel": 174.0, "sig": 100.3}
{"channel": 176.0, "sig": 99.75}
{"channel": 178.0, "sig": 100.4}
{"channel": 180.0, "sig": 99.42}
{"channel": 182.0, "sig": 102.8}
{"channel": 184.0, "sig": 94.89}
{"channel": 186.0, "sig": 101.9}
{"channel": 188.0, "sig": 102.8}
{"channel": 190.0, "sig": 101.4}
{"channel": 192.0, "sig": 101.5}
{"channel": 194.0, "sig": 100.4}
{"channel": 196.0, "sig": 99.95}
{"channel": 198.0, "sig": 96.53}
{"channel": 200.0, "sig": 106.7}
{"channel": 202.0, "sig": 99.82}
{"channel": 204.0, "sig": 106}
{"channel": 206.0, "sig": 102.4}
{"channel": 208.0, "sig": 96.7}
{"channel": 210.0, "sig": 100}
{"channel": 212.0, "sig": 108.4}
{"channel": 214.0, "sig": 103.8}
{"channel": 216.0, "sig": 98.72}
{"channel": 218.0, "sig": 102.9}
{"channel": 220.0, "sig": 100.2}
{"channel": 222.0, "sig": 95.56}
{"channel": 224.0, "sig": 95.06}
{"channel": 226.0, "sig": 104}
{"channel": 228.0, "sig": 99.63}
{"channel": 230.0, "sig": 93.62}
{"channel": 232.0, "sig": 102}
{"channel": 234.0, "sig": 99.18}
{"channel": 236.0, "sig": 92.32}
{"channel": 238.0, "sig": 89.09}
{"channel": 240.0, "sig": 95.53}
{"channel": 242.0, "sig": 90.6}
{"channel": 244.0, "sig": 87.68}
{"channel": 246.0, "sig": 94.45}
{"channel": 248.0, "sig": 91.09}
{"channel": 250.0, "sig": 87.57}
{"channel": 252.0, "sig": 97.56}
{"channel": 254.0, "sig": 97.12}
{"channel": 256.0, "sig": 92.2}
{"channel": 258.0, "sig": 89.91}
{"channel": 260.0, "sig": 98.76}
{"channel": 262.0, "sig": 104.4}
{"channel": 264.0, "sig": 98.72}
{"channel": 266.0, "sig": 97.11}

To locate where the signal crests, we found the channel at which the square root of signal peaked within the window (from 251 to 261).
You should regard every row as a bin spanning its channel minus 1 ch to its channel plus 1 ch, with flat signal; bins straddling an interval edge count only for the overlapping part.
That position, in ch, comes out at 260.0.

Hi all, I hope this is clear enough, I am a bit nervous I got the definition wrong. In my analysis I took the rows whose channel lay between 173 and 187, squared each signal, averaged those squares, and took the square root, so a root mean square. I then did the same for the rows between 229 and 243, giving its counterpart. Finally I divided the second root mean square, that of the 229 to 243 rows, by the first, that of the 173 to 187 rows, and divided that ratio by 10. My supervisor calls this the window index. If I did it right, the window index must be 0.095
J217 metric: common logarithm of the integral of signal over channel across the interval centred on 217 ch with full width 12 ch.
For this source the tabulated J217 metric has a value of 3.09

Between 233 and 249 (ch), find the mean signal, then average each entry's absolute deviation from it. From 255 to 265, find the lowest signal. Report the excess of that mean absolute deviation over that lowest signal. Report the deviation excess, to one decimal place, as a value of -87.0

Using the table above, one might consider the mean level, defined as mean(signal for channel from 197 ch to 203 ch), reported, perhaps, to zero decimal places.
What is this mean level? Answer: 101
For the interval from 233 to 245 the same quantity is 92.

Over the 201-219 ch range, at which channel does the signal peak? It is 212.0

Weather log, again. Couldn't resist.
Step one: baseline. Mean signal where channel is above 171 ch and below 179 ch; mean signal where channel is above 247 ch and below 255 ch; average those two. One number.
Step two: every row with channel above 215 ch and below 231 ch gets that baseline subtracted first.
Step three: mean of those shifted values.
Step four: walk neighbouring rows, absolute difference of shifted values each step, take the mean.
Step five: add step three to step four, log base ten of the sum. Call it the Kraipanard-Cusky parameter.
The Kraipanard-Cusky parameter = 0.81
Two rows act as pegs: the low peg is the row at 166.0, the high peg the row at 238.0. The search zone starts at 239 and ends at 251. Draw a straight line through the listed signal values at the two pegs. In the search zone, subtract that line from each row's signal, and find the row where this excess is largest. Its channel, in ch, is 240.0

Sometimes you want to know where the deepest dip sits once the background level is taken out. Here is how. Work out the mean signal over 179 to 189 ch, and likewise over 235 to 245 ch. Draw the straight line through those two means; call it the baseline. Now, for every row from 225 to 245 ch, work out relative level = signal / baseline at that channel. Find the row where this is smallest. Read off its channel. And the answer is 244.0 ch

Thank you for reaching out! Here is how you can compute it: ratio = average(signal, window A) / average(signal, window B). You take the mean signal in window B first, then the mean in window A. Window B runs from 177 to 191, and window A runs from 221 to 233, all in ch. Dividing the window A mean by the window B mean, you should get 0.98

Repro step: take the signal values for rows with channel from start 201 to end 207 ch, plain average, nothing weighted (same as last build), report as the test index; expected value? 103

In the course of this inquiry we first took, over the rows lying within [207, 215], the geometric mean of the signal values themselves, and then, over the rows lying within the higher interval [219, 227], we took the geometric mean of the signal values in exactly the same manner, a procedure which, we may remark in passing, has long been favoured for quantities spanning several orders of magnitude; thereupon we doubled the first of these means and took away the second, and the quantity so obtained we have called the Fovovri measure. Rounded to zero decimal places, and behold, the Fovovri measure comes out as 106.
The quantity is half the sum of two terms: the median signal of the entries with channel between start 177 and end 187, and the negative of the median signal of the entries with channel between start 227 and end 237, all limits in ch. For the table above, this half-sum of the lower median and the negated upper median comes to 1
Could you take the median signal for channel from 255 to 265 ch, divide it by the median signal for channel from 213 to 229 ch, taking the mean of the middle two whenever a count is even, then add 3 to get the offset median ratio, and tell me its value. 3.99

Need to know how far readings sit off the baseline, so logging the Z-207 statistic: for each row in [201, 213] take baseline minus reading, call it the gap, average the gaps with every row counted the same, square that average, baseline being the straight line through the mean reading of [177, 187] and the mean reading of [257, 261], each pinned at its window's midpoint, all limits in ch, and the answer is 17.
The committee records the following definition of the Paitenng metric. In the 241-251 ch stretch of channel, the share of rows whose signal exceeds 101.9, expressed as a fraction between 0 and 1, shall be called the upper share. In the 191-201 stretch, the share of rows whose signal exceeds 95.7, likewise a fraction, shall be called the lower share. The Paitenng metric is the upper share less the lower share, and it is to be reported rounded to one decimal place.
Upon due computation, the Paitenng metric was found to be -1.0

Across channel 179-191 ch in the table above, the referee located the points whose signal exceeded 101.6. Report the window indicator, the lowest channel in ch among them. 182.0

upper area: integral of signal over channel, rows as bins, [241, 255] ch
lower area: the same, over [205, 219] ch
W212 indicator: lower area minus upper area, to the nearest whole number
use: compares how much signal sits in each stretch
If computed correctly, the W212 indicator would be 134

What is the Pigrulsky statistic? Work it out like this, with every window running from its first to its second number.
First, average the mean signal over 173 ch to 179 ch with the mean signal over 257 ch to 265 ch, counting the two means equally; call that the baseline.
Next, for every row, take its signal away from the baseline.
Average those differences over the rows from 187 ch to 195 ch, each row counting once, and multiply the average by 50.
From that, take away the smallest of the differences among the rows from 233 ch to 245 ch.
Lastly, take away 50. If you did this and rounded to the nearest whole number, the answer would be -174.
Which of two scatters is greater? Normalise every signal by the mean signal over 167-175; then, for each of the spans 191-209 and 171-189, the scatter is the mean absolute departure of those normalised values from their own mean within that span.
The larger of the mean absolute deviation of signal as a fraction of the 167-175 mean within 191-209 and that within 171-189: 0.027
